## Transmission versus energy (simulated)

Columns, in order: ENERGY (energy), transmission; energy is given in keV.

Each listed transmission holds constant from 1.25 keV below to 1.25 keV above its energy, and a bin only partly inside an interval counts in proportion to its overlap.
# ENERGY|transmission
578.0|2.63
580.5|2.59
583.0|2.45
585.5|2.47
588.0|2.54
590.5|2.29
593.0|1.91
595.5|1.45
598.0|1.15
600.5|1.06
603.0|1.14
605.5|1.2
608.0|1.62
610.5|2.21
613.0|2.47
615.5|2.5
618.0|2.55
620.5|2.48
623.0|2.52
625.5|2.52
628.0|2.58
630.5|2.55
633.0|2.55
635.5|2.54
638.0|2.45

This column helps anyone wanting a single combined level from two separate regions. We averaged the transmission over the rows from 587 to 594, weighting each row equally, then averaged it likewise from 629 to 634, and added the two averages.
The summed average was 4.80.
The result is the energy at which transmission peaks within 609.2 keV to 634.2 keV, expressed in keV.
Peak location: 628.0 keV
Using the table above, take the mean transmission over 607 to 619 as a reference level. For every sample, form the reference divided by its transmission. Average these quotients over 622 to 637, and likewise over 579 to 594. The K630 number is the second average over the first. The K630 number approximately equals 1.1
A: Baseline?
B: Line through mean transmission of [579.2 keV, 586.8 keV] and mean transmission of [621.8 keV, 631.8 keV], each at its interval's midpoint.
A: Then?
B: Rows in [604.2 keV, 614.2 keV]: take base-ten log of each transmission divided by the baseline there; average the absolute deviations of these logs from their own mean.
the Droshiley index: 0.11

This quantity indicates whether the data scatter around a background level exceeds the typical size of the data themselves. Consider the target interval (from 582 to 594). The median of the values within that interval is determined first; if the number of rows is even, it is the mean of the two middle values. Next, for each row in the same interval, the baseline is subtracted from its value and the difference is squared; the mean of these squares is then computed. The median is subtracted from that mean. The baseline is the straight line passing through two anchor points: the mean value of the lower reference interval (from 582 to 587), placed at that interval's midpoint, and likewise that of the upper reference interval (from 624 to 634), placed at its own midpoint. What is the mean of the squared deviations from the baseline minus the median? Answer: -2.4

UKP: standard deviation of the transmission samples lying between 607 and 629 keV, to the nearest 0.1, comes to 0.3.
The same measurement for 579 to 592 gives 0.1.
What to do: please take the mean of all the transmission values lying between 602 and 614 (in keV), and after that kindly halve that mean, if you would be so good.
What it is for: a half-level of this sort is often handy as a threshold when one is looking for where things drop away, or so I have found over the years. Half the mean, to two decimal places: 0.86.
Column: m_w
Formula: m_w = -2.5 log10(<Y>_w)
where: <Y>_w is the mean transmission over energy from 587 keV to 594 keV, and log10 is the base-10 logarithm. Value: -0.88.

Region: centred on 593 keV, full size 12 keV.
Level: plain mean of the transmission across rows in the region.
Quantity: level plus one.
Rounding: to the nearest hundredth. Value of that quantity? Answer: 2.87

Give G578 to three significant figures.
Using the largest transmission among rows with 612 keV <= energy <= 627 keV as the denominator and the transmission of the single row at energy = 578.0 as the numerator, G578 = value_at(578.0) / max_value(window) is 1.03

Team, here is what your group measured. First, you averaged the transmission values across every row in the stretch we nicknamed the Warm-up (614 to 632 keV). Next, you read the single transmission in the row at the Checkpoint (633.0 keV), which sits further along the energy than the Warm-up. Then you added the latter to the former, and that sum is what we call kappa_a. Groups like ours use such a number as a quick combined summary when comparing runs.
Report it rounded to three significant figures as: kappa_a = 5.08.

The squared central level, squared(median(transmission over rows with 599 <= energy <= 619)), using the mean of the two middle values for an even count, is 3.7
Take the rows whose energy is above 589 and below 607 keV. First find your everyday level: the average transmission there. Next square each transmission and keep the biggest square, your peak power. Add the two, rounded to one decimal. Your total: 6.7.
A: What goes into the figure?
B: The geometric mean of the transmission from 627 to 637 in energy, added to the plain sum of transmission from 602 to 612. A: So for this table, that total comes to 9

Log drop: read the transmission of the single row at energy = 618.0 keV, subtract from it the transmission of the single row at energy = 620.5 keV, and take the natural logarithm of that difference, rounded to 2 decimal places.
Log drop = -2.66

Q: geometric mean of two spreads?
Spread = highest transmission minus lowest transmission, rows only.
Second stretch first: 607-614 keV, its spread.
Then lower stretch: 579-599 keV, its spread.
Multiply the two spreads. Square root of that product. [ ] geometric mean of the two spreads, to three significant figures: 1.11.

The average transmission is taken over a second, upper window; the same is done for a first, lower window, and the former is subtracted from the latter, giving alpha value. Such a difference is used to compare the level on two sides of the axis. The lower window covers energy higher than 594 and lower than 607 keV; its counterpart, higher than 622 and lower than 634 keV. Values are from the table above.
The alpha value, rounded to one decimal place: -1.3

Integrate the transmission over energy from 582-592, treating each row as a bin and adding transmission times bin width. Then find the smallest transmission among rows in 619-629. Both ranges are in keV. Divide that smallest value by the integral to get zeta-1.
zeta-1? 0.102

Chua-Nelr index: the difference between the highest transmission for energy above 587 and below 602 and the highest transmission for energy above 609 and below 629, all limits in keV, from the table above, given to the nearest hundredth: -0.04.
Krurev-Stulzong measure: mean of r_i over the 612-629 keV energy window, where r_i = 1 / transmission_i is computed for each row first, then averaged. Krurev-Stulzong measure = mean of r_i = 0.397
